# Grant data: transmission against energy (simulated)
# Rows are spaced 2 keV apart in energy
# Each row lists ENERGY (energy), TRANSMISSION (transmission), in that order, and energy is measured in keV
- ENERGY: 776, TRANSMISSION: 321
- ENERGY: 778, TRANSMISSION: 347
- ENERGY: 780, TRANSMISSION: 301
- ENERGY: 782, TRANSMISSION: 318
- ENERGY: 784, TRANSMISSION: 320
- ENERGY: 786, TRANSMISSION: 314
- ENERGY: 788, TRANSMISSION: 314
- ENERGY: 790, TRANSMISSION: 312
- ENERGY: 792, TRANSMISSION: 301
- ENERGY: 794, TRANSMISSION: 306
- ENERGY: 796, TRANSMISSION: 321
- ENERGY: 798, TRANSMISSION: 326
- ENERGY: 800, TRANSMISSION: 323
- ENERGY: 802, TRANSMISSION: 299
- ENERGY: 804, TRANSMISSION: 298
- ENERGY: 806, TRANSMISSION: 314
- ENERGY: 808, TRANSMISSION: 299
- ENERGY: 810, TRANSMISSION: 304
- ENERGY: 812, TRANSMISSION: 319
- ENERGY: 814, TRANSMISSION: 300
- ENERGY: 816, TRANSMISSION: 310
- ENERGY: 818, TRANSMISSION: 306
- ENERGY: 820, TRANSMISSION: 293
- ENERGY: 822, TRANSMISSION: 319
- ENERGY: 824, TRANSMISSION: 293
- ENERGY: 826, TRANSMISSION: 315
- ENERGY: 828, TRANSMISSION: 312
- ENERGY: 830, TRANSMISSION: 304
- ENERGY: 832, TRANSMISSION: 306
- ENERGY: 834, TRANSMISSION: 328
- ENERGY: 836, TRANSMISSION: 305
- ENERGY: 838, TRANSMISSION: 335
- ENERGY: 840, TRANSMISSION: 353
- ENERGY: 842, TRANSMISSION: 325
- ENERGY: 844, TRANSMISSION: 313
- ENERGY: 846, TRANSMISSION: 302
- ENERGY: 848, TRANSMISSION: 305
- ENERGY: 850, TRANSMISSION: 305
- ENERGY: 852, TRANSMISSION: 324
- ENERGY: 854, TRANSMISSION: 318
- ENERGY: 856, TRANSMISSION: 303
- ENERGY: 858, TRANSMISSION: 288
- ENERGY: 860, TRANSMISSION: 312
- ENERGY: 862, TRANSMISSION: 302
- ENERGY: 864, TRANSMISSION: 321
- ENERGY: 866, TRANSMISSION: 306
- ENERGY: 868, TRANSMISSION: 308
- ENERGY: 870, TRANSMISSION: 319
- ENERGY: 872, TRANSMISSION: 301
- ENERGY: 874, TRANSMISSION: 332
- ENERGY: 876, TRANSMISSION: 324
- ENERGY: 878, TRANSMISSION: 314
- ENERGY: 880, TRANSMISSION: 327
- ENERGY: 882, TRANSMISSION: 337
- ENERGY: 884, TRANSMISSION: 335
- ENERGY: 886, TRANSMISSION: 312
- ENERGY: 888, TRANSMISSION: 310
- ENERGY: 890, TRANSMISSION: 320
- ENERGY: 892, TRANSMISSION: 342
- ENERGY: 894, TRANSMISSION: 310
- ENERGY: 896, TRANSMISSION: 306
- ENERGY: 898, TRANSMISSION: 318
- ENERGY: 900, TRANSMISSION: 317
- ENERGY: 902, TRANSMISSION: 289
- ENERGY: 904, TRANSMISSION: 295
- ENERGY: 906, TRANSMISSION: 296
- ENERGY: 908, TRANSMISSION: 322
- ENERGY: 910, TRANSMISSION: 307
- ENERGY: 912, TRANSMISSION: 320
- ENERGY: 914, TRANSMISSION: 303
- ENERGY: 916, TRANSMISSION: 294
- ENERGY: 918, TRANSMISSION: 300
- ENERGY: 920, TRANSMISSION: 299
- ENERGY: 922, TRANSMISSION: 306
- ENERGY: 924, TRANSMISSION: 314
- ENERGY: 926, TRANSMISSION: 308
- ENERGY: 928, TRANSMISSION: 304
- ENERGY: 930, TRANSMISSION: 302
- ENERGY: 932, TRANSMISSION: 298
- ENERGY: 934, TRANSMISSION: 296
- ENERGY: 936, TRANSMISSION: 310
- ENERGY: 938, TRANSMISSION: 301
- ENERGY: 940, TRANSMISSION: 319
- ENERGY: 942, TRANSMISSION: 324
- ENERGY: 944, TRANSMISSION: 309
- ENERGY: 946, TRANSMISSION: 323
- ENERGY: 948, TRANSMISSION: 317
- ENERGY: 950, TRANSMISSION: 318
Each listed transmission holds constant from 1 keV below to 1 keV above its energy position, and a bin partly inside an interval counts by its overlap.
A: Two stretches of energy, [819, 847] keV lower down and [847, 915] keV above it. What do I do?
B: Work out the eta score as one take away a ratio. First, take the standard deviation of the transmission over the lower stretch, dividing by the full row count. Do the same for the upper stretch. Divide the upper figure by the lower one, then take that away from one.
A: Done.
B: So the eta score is 0.2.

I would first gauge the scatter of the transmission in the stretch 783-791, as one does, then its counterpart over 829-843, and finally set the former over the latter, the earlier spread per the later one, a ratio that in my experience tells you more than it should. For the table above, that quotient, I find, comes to 0.2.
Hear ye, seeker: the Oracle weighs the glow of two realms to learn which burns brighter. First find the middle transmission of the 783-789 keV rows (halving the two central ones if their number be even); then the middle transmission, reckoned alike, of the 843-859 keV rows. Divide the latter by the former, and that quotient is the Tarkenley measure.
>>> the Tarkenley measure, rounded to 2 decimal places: 0.97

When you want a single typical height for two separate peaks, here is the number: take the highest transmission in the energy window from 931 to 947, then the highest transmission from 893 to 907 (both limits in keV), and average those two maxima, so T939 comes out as 321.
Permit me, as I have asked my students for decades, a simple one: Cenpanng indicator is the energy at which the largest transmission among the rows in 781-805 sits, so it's 798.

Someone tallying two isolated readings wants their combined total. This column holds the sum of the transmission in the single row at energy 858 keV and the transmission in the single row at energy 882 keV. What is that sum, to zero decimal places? 625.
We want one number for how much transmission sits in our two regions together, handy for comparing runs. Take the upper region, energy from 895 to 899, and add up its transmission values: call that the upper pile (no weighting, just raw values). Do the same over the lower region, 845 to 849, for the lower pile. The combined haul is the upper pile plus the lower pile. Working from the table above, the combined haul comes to 1231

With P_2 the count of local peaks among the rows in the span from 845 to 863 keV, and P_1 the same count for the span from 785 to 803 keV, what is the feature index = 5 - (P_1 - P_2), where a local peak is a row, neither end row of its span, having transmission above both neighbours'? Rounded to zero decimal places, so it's 6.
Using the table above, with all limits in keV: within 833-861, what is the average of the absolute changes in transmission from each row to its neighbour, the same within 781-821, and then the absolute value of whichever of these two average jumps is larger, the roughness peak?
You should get 15.7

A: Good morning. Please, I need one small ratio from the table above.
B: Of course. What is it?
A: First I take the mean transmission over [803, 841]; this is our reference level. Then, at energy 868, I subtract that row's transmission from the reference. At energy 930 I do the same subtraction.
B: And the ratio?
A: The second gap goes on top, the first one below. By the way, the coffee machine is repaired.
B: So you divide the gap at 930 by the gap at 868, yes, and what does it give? 2.9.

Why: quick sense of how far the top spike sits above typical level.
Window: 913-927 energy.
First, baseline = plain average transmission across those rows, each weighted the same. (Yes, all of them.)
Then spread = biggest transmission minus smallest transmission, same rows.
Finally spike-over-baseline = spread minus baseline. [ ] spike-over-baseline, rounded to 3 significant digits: -283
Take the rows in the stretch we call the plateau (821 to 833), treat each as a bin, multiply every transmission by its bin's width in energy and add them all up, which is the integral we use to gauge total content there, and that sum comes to 3698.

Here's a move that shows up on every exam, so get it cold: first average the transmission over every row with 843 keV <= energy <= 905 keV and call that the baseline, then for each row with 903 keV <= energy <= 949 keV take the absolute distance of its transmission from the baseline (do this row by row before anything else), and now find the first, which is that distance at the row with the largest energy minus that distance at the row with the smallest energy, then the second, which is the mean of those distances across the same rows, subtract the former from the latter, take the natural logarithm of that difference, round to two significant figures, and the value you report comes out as 3.2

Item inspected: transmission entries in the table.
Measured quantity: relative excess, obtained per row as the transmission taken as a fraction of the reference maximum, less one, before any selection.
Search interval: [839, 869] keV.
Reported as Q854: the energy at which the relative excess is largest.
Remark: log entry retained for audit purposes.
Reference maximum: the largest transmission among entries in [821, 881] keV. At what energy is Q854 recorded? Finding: 840 keV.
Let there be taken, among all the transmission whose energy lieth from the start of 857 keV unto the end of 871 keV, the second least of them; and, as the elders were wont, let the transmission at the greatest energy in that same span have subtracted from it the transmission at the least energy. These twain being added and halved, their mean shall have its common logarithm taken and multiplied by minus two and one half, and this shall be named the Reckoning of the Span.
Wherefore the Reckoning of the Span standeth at -5.55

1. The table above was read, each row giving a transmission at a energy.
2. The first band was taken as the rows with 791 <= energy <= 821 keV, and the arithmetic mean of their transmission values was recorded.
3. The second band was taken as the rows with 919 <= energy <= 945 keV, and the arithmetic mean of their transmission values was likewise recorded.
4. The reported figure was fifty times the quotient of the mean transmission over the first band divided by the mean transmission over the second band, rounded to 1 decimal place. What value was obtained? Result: 50.2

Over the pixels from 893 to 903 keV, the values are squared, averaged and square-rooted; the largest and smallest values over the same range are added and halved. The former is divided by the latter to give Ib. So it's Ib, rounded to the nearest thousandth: 1.015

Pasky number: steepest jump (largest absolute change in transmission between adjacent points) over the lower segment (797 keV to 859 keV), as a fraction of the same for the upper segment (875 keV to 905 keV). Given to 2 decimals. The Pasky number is 0.94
